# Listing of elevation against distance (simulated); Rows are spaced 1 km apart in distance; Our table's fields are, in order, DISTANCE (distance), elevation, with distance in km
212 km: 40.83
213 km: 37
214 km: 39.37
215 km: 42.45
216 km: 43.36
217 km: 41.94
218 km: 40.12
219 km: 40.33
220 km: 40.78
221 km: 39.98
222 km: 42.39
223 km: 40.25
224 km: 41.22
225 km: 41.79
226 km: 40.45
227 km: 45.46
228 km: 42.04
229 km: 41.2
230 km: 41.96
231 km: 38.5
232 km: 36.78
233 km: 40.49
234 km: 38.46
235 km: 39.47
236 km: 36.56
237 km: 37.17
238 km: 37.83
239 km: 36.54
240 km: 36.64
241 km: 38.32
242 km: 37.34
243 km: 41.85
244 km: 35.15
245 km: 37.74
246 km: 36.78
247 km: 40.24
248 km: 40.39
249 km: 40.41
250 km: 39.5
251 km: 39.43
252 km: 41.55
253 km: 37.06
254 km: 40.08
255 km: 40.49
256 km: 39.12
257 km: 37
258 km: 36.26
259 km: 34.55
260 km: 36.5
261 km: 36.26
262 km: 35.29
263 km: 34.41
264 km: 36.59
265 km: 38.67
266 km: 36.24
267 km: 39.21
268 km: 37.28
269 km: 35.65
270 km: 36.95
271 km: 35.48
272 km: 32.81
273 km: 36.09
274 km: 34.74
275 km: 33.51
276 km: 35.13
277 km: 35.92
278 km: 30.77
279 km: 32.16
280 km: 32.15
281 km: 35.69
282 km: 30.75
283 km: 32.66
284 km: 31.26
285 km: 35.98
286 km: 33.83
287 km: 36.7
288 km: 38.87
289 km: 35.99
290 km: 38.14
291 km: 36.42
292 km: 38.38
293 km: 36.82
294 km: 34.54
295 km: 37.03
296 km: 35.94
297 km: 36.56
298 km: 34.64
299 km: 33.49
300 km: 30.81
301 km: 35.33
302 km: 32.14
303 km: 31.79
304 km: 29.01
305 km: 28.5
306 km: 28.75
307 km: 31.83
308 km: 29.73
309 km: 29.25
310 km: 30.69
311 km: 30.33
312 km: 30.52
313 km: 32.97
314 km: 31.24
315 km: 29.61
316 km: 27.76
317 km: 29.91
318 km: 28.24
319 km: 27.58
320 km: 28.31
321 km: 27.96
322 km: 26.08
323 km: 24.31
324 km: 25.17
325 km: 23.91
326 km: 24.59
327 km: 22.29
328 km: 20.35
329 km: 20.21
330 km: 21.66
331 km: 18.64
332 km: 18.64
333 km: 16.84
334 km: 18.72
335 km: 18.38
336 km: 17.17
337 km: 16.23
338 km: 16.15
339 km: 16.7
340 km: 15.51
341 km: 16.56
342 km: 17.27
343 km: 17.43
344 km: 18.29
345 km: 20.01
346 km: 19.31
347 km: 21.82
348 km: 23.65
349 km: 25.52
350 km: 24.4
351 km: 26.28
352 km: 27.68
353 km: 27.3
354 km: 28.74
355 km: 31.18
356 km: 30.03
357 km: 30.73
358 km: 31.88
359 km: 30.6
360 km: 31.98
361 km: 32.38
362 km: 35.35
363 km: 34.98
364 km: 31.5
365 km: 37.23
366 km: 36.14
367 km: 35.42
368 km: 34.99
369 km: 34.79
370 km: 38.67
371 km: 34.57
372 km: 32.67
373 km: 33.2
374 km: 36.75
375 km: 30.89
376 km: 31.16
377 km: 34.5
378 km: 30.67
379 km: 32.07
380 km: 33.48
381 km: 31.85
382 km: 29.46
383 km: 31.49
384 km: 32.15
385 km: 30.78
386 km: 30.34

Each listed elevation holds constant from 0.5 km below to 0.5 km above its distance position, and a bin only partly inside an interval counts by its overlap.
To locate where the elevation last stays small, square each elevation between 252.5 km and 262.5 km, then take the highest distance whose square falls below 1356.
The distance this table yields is 262 km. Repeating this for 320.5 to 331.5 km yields 331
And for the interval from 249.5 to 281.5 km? 281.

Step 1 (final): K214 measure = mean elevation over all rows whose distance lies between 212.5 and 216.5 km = 41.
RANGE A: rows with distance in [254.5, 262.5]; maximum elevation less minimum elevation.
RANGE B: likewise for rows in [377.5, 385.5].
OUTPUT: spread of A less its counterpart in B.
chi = 1.9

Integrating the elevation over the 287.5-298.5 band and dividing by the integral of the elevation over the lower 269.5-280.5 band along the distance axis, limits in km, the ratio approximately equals 1.07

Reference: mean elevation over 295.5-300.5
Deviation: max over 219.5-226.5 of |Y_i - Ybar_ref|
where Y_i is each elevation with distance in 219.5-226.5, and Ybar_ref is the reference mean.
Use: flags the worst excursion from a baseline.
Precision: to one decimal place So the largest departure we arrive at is 8.1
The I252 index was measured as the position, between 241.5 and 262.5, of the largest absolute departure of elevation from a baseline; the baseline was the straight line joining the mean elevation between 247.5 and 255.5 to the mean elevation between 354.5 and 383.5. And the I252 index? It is 244 km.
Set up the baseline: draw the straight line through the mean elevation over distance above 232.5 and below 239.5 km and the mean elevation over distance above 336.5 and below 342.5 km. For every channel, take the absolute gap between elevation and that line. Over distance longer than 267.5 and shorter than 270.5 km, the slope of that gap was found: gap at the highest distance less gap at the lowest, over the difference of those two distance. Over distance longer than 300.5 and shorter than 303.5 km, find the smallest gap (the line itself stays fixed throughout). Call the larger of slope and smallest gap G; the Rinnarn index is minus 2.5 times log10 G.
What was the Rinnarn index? -2.2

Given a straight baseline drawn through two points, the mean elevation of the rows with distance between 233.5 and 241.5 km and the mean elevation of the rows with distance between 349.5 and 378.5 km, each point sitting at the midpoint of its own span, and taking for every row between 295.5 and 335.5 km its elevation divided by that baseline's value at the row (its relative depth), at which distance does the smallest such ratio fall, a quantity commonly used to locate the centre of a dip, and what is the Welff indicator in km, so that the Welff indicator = 333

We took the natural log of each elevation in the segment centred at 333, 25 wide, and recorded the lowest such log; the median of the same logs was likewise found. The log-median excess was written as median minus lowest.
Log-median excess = 0.18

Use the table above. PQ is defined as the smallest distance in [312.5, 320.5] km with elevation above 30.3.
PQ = 313 km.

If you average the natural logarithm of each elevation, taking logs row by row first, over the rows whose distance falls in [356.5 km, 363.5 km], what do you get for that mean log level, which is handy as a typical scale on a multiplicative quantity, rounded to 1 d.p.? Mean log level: 3.5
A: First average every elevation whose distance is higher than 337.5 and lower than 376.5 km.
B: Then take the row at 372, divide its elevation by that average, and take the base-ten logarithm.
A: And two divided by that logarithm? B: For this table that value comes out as 31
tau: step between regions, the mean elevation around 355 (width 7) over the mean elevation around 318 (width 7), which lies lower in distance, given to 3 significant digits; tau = 1.04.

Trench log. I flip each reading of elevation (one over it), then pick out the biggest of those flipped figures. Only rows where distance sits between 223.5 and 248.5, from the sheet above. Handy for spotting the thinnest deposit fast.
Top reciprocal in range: 0.028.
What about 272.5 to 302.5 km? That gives 0.033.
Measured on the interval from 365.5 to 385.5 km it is 0.034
